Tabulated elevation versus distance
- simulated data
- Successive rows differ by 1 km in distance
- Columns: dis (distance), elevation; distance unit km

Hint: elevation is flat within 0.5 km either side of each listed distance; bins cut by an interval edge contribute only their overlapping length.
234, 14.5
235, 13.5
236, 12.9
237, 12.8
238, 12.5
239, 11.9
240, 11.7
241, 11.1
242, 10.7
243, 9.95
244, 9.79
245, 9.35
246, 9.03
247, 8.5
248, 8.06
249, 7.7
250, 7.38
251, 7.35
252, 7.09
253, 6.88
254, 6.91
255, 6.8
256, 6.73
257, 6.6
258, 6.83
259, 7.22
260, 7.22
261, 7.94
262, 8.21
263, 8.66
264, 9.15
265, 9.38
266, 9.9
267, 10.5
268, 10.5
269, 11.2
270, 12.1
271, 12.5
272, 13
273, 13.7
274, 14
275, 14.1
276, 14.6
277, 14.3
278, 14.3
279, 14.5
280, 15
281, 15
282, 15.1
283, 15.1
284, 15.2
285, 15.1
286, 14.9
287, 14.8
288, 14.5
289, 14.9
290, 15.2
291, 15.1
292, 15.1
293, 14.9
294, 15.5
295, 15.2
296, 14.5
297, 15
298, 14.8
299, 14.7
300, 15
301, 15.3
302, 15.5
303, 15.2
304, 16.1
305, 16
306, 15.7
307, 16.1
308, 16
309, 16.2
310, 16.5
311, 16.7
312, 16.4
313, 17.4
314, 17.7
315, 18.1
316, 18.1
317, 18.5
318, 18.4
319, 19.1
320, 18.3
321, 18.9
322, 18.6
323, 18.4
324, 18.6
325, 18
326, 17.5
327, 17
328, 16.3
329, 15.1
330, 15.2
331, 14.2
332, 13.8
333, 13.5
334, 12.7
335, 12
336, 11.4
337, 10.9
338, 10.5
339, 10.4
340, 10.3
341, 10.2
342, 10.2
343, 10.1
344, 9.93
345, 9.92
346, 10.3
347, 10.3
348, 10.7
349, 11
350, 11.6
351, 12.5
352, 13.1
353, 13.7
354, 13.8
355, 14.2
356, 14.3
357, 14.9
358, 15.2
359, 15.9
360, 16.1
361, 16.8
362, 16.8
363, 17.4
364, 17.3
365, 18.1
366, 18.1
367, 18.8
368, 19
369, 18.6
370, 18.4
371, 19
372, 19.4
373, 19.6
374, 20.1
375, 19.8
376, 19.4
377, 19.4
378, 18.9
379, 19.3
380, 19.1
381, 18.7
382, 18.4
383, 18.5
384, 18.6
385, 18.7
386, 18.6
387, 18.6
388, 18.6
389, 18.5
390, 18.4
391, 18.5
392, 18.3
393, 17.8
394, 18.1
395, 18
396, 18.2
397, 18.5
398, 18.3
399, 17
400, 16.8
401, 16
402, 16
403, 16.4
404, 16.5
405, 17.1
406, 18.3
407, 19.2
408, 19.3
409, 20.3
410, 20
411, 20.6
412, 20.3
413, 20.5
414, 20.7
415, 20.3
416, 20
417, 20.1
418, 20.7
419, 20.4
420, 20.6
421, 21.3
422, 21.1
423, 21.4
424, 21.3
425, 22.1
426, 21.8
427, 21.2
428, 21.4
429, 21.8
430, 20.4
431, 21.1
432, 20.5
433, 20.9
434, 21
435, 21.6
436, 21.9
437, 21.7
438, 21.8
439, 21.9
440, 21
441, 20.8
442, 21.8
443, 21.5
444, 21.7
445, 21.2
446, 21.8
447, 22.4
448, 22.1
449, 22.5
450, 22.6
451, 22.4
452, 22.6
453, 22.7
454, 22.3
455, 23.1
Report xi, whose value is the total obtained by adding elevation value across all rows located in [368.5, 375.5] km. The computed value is 135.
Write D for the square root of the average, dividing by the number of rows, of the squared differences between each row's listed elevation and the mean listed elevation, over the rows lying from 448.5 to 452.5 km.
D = 0.08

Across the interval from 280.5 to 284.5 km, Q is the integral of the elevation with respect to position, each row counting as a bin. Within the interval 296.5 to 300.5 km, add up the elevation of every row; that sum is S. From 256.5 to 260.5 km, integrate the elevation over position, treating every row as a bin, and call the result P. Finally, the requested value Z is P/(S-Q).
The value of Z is -31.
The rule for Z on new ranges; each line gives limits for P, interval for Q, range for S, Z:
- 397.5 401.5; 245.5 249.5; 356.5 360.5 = 2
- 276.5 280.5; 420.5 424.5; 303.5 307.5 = -3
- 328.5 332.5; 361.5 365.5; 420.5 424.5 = 4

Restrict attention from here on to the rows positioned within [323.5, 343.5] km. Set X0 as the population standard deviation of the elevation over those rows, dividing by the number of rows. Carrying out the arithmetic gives 2.9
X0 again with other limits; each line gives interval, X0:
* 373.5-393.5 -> 0.5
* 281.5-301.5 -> 0.2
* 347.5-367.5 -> 2.4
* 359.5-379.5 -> 1.1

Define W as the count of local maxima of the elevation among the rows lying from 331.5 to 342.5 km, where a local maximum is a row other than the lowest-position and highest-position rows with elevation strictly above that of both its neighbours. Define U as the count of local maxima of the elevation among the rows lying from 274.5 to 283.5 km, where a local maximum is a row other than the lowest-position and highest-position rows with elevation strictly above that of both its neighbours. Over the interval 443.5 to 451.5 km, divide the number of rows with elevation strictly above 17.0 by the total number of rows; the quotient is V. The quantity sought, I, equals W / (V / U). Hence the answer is 0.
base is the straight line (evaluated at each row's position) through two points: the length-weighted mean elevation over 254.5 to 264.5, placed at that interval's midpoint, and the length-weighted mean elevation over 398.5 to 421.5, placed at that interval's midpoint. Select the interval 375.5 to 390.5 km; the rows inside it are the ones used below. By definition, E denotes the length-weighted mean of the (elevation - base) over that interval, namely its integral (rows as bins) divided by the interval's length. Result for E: 2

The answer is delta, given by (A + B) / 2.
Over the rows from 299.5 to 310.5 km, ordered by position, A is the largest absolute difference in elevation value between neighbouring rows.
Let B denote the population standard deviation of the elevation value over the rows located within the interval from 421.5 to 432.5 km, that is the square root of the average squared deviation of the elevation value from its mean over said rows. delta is 0.70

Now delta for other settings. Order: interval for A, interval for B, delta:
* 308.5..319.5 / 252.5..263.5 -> 0.83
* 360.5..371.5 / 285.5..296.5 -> 0.54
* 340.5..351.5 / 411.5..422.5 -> 0.64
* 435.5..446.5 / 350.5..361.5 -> 1.13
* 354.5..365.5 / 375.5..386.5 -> 0.58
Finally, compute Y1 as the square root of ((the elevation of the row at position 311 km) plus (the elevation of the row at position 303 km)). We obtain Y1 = 5.6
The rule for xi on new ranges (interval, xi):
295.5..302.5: 105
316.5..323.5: 130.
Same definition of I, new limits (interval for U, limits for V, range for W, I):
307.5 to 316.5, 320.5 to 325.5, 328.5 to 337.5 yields 1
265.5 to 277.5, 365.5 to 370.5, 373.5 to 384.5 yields 1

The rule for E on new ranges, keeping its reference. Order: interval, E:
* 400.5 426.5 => 0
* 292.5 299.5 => 5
